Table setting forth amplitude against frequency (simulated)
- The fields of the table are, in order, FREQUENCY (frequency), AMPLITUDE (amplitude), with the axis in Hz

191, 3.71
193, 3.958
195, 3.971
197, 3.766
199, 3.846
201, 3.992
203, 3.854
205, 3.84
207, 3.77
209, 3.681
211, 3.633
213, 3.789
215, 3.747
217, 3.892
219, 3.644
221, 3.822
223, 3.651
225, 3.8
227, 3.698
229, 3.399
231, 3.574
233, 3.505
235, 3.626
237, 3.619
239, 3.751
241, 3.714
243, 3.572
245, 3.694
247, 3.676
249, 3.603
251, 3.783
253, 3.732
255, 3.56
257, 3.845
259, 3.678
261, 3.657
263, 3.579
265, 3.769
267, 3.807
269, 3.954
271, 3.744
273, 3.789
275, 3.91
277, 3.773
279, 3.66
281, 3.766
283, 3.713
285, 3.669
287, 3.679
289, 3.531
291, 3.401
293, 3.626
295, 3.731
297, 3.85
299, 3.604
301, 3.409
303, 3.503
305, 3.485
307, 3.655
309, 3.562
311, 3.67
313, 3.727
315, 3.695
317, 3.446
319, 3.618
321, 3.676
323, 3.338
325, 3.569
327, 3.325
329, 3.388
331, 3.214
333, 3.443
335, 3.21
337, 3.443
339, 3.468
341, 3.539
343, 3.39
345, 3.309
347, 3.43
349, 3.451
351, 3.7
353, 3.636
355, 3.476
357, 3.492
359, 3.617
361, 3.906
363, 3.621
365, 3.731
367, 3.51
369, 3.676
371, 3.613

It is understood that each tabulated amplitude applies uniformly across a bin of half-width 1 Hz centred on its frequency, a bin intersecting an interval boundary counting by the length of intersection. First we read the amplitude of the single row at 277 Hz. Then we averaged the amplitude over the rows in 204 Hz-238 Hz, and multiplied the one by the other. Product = 13.91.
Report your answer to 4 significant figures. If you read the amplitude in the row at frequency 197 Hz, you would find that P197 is 3.766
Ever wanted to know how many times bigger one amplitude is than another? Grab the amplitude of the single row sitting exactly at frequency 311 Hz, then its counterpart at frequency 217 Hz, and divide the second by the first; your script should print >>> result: 1.06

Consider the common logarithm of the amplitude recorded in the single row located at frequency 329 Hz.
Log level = 0.53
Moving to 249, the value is 0.56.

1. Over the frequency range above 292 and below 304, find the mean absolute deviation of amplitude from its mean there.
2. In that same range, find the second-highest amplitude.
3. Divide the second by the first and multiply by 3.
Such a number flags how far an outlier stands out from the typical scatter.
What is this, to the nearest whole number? 97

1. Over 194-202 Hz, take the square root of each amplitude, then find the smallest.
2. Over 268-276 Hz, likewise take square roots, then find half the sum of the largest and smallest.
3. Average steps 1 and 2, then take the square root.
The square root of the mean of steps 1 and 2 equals 1.397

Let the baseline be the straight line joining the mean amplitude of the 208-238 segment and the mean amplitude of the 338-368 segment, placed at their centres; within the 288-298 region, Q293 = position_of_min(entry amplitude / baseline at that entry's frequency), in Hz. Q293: 291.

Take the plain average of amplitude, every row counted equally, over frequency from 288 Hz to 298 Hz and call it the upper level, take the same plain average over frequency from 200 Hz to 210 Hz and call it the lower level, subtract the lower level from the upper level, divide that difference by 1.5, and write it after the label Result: -0.13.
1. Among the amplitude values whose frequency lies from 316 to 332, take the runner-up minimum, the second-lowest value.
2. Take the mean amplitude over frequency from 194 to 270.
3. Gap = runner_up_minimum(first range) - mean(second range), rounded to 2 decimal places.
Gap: -0.40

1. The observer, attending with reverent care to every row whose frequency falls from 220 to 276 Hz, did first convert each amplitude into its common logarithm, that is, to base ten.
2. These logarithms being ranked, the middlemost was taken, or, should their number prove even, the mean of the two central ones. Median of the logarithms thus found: 0.568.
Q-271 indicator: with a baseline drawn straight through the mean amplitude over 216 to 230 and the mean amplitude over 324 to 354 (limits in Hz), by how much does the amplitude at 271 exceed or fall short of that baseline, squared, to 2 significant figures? 0.024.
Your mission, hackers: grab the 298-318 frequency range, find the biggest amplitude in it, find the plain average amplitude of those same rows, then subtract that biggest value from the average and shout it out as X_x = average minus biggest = -0.15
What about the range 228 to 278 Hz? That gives -0.26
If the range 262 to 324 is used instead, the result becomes -0.30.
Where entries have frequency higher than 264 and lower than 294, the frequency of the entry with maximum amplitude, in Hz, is 269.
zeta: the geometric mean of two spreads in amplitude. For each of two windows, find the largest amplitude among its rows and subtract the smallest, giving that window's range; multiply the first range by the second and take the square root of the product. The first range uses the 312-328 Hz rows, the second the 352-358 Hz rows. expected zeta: 0.25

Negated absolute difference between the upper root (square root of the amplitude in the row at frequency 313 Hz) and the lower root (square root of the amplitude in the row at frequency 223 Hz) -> -0.020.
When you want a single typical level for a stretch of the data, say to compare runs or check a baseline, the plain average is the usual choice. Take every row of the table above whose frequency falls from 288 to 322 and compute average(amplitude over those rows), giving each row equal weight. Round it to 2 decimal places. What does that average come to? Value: 3.60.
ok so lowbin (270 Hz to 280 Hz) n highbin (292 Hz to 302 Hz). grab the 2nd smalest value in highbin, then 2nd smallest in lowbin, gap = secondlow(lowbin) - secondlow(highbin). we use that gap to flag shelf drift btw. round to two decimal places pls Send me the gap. 0.14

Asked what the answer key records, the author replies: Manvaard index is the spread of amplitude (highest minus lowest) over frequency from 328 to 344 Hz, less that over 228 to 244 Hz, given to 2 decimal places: -0.02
